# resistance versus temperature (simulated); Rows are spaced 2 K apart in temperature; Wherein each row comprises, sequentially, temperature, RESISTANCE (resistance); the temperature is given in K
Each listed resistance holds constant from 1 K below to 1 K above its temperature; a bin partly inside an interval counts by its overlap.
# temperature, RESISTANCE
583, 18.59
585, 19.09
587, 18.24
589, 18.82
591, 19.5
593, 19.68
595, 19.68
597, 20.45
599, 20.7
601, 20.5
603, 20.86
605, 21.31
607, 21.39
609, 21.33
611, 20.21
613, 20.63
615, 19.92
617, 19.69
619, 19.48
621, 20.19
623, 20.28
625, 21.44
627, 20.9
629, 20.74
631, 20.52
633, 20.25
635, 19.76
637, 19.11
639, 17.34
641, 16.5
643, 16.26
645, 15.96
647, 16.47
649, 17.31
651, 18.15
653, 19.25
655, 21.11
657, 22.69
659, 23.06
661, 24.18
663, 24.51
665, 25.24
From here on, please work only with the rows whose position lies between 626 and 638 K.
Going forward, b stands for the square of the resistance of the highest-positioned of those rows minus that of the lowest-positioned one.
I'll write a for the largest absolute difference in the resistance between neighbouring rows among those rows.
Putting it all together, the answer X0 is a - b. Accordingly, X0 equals 72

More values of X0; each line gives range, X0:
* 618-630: -50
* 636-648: 96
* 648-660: -230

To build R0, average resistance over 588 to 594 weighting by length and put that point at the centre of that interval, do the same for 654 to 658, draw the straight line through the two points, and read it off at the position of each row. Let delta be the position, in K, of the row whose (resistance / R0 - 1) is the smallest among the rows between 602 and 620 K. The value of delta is 619 K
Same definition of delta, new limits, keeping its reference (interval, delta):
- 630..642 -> 641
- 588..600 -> 589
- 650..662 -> 651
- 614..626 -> 619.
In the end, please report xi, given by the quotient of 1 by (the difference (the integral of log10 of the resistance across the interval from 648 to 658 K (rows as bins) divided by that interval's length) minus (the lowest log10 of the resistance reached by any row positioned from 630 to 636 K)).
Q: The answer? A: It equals -294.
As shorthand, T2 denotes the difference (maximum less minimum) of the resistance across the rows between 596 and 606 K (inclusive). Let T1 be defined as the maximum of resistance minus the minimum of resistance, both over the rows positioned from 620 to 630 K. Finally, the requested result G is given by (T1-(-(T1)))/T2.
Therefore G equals 2.9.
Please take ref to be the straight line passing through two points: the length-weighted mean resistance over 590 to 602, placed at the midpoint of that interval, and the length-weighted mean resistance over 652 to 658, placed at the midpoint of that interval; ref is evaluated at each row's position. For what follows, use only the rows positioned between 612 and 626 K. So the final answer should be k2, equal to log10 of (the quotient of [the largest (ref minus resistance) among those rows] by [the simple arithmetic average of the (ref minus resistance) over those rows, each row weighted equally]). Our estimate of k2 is 0.65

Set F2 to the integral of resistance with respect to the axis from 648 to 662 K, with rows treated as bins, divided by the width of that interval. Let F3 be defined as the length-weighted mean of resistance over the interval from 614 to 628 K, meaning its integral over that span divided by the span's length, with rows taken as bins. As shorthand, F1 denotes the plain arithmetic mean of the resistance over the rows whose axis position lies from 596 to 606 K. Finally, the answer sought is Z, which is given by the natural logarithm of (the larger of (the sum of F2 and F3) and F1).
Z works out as 3.716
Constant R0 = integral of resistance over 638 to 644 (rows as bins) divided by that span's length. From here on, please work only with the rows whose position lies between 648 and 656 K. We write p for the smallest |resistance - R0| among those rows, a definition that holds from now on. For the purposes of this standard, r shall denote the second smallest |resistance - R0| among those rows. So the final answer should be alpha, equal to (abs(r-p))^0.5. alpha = 0.9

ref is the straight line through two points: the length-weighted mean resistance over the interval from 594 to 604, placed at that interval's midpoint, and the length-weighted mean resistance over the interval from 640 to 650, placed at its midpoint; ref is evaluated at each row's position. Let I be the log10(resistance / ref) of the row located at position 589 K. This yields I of -0.05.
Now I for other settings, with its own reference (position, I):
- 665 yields 0.23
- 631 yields 0.06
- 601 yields 0.00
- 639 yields 0.01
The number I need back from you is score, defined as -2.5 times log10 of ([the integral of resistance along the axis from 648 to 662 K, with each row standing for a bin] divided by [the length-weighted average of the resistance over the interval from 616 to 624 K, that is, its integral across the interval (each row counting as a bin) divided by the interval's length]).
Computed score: -2.9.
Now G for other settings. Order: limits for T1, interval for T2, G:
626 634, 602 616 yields 0.9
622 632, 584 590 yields 2.7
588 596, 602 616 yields 1.2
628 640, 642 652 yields 3.1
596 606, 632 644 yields 0.4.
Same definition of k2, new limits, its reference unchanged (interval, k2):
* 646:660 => 0.54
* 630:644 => 0.32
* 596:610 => -0.34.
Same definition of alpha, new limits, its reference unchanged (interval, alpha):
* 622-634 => 0.2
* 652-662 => 1.4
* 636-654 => 0.2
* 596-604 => 0.2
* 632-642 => 0.7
